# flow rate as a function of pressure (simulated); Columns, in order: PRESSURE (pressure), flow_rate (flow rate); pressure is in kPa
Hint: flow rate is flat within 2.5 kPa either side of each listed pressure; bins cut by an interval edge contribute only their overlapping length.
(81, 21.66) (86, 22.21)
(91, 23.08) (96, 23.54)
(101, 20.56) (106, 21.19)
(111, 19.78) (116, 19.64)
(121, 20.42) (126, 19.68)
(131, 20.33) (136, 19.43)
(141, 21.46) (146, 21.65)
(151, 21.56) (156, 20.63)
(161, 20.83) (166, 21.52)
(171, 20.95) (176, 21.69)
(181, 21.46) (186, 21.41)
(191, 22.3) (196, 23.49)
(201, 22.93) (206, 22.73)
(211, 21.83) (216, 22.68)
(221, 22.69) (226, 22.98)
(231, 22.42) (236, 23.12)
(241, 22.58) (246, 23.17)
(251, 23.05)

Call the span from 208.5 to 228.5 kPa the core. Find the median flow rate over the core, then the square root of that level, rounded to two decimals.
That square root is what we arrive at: 4.76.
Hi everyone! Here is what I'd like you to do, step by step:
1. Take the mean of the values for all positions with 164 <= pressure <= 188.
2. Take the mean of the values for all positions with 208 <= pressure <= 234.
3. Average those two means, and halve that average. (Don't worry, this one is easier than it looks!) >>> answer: 11.0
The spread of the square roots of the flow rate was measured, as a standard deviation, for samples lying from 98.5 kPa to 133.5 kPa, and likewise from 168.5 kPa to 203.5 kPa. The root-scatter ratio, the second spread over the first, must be 1.5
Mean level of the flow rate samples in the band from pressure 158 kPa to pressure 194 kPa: 21.5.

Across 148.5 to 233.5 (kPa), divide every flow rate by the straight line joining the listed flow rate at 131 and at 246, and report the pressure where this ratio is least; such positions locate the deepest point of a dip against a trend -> 211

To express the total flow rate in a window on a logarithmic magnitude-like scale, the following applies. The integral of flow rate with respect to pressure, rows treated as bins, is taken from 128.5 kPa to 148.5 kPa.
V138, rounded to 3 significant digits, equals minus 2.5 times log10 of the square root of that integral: -3.27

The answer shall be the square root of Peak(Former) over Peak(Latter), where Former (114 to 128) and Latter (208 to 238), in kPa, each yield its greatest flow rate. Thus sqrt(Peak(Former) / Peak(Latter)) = 0.94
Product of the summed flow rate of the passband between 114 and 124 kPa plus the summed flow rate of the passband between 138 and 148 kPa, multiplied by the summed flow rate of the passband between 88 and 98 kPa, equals 3877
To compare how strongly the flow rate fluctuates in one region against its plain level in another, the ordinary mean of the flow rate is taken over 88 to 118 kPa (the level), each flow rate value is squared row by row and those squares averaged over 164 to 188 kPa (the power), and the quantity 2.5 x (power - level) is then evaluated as 1092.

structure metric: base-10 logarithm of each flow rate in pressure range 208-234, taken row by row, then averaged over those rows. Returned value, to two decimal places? 1.35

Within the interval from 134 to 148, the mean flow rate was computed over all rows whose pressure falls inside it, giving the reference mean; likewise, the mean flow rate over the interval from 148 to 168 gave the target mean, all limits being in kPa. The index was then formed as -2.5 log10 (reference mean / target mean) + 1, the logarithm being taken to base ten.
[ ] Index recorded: 1.01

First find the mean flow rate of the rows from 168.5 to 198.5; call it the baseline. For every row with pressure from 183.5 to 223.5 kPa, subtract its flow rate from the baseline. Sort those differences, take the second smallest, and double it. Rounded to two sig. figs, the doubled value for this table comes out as -2.1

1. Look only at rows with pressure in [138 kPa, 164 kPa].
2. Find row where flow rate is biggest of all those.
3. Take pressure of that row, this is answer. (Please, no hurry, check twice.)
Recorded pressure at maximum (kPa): 146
